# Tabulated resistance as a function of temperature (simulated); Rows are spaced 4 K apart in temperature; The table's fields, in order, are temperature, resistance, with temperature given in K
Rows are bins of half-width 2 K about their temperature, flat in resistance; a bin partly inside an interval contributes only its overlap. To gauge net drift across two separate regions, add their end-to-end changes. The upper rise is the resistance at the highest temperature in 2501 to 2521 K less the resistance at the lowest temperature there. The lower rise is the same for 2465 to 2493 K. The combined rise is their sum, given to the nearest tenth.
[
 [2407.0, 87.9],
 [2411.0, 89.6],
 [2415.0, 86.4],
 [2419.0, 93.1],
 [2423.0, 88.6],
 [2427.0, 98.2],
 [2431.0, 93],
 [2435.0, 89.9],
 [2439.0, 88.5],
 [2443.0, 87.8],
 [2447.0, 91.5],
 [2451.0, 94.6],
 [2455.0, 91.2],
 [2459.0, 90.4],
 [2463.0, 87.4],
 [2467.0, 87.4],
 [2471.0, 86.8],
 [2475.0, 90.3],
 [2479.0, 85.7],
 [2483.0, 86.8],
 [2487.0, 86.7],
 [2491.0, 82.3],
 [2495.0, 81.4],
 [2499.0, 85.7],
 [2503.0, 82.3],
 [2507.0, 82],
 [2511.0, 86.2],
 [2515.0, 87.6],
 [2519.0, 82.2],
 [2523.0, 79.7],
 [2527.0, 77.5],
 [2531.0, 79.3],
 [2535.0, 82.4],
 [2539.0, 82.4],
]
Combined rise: -5.2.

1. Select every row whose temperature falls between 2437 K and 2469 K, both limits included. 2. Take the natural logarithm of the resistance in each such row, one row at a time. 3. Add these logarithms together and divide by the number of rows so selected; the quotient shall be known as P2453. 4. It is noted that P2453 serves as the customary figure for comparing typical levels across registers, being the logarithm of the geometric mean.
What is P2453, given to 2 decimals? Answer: 4.50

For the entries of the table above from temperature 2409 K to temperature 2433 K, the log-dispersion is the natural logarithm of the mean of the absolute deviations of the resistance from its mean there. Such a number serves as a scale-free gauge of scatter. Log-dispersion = 1.19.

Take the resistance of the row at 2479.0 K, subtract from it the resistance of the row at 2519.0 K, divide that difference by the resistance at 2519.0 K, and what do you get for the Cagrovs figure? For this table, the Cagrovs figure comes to 0.04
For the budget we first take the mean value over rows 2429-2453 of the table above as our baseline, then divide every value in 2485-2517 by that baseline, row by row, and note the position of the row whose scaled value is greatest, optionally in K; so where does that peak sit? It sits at 2515.0 K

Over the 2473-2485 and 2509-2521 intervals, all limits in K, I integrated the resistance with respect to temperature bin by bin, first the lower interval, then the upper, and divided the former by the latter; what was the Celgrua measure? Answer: 1.03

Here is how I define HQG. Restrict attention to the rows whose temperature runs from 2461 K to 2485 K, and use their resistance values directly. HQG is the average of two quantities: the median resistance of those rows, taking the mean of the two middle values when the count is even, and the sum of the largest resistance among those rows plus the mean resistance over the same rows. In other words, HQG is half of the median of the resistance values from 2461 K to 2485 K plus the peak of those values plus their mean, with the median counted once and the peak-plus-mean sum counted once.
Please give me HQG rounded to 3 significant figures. 132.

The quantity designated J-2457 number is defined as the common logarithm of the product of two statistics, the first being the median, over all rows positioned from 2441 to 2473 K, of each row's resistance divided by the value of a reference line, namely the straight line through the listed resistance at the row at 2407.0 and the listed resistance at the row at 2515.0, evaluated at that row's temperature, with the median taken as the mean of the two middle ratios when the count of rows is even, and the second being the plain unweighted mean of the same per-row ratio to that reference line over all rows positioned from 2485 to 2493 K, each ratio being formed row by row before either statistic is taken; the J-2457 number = -0.010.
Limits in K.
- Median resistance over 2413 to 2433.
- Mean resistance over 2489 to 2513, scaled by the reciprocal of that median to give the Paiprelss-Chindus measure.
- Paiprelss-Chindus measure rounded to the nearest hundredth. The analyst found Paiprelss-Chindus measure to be 0.90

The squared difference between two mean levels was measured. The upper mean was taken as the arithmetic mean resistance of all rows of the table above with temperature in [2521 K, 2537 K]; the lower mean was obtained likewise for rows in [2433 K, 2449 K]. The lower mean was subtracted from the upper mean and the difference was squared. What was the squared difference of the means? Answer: 94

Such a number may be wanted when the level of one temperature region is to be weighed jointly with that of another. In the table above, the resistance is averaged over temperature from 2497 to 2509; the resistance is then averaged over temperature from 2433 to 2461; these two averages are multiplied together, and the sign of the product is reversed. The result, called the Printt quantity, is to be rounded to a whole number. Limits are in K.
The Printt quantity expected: -7546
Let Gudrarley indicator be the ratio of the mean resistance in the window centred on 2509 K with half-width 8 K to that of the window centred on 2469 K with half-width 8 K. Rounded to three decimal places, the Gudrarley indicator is 0.961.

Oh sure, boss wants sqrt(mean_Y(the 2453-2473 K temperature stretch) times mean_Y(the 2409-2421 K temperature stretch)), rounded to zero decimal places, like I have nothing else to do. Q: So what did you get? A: 89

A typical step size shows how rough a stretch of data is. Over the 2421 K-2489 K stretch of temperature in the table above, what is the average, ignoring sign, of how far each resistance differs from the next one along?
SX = 2.74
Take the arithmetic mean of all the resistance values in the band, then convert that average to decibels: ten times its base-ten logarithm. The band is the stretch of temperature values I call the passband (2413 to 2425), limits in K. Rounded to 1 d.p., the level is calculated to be 19.5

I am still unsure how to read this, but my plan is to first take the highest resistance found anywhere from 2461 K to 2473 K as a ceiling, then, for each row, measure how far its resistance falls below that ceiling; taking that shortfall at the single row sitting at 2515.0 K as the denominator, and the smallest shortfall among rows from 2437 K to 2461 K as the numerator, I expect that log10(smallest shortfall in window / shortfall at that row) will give 1.6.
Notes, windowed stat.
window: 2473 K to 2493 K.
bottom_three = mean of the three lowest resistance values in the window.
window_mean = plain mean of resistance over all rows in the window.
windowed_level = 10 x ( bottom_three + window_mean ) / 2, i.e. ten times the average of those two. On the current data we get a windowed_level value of 856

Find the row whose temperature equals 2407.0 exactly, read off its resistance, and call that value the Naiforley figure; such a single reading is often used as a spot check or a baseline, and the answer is 87.9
